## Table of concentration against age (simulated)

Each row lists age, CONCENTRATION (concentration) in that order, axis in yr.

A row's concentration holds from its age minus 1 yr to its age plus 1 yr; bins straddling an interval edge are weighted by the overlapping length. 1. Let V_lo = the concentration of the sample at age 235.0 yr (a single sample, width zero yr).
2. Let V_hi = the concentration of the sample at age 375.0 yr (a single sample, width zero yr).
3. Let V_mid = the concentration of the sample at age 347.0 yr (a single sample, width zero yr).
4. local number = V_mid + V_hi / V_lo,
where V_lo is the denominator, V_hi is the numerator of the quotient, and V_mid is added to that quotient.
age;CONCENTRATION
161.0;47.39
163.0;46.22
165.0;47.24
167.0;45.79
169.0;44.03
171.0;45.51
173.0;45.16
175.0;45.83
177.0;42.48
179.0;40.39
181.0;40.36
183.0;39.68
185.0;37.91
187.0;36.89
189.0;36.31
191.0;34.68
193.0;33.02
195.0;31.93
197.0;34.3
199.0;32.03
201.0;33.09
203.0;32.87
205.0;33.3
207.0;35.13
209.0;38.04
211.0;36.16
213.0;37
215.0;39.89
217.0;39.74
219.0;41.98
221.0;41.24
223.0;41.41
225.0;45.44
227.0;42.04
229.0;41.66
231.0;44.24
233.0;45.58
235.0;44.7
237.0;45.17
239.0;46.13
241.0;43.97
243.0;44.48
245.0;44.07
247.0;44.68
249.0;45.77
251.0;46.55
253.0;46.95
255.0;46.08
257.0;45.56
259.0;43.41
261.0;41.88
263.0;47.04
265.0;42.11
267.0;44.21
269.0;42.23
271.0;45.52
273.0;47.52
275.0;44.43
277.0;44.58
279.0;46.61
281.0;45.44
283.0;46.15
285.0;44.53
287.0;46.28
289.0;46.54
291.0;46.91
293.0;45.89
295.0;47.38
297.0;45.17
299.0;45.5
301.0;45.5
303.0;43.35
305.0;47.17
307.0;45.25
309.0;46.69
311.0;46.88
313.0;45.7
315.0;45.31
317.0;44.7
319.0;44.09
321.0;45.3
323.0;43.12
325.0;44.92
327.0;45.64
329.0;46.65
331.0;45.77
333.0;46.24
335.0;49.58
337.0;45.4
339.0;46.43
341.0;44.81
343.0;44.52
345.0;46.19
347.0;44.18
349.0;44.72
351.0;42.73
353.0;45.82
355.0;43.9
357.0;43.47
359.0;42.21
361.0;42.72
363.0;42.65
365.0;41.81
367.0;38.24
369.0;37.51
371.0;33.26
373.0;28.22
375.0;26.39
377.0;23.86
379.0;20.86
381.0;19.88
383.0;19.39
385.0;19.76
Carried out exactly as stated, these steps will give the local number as 44.8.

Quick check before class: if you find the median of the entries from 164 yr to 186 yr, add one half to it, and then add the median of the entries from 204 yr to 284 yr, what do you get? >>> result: 89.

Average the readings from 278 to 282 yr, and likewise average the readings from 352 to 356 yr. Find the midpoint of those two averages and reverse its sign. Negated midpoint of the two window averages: -45.4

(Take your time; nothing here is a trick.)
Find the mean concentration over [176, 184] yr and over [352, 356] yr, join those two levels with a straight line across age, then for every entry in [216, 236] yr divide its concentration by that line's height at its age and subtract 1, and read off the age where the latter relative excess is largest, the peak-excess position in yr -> 225.0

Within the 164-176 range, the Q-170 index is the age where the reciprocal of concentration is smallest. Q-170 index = 165.0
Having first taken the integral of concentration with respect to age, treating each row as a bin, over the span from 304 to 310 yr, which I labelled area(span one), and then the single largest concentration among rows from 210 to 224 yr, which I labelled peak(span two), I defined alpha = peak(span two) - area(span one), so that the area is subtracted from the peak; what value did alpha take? -236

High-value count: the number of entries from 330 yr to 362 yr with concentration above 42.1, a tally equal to 16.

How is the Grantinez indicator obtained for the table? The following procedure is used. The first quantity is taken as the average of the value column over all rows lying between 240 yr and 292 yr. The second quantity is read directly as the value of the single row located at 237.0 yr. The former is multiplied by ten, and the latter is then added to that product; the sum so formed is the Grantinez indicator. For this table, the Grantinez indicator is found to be 497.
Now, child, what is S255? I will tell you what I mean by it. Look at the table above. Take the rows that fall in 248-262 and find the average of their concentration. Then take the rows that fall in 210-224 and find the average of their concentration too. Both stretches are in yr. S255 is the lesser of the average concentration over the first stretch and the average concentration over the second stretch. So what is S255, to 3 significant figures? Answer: 39.6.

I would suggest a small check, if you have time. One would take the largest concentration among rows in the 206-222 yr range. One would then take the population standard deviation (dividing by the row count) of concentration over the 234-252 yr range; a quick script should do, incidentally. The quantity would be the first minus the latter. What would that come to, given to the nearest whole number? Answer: 41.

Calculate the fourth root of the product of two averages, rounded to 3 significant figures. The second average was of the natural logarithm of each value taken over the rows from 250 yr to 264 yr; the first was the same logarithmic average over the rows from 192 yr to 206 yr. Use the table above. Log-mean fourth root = 1.91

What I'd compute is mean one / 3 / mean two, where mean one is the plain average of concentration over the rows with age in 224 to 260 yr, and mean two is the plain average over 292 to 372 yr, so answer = 0.336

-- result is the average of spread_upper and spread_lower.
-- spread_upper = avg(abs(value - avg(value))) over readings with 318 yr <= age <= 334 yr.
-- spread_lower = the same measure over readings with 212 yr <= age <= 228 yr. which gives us 1.3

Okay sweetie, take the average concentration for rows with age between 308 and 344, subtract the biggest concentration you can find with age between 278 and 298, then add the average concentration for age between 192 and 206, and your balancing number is 31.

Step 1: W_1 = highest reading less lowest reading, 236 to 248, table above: 2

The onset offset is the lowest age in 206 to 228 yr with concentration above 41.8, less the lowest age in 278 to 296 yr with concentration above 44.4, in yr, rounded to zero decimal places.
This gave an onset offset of -60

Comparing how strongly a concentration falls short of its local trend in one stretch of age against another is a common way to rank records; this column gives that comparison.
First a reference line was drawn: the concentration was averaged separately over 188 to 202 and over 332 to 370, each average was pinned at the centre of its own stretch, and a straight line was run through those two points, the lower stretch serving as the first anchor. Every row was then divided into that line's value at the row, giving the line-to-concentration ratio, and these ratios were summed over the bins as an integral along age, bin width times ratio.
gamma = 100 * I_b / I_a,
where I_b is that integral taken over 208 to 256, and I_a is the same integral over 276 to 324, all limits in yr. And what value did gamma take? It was 94.5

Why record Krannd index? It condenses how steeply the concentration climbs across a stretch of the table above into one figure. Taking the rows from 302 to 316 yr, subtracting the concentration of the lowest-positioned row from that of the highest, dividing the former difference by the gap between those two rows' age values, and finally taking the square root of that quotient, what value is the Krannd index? 0.404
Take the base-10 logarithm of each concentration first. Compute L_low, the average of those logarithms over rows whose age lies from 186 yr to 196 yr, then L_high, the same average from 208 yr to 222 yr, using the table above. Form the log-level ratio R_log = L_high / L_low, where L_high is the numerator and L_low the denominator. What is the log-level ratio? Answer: 1.04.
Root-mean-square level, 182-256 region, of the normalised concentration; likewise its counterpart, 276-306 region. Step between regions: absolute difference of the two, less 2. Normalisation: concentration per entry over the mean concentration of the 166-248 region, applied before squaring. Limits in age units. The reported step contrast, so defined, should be -1.87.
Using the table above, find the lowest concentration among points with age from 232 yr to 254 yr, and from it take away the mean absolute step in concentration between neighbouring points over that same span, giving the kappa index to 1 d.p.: 43.1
